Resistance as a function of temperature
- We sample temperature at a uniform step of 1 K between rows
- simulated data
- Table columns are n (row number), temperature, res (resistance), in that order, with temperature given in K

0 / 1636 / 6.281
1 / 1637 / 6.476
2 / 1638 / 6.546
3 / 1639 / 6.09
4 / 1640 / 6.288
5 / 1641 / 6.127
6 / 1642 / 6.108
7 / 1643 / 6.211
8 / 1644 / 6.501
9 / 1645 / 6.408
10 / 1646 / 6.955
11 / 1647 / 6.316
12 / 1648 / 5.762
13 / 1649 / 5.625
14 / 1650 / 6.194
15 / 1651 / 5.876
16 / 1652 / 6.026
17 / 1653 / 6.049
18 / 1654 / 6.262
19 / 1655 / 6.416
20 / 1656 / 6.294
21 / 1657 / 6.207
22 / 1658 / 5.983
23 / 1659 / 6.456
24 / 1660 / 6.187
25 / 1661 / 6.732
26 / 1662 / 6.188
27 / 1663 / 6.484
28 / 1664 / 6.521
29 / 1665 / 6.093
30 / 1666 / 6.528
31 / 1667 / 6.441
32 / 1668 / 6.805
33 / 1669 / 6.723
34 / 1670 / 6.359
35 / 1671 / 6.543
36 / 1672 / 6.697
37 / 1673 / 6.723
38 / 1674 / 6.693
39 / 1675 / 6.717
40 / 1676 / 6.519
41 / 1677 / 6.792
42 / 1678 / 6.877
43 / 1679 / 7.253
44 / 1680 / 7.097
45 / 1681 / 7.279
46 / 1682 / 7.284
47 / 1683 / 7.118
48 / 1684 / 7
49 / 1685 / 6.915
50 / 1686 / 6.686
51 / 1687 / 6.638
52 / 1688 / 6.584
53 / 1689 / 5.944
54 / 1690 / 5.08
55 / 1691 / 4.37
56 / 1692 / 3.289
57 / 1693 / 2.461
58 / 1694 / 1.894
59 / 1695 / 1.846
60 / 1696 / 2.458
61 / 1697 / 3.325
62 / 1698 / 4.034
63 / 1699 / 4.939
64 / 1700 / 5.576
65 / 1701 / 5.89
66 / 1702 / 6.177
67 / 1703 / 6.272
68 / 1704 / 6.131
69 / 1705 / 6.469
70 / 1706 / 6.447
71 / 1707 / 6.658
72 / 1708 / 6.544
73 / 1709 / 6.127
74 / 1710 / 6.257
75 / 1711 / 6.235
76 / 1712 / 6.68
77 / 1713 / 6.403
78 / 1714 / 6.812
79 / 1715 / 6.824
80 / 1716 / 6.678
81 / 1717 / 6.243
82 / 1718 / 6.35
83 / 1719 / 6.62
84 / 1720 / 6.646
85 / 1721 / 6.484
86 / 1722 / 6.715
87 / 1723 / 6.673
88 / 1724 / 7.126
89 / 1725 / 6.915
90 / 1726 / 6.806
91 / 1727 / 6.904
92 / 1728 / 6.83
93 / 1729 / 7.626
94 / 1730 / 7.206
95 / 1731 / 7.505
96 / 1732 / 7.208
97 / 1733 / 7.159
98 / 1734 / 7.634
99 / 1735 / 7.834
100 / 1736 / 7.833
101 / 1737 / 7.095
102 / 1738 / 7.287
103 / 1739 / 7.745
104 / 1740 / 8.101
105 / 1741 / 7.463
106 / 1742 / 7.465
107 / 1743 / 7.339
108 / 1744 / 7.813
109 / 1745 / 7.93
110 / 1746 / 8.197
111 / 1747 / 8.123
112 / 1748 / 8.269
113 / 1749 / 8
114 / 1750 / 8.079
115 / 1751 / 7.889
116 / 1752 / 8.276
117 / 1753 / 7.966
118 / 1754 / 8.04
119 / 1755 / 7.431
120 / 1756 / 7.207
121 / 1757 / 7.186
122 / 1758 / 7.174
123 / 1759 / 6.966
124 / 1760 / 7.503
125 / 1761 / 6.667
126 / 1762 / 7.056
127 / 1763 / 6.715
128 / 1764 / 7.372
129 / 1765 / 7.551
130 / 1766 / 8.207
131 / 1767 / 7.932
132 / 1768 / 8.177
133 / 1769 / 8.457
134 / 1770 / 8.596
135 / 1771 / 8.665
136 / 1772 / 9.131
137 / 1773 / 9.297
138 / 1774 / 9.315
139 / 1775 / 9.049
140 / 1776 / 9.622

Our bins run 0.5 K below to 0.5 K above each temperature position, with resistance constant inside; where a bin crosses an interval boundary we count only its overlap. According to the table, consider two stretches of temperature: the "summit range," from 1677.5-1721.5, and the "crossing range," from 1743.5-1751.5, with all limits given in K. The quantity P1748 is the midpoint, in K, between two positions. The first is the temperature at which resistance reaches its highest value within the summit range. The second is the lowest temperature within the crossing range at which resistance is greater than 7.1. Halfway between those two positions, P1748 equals 1713.0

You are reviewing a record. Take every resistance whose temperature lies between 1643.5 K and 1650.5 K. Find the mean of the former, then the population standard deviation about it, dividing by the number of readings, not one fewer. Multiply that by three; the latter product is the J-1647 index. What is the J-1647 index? 1.25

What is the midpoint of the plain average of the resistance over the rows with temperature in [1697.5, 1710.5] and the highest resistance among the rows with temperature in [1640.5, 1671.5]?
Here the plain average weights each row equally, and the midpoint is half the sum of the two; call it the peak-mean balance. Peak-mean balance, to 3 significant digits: 6.46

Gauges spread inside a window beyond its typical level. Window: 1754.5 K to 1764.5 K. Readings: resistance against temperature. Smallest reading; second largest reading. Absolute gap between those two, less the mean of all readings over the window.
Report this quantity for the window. -6.4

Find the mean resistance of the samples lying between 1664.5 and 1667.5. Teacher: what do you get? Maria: 6.35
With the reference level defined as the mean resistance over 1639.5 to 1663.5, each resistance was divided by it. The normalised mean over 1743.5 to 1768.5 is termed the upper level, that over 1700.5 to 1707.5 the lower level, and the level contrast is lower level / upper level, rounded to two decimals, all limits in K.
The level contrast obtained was 0.82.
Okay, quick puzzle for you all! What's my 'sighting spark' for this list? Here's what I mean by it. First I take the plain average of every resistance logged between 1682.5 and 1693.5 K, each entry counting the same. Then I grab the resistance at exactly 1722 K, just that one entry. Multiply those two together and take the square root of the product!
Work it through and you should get 6.2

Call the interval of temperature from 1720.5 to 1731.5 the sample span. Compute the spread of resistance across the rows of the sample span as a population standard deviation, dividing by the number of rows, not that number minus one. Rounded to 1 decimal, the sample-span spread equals 0.3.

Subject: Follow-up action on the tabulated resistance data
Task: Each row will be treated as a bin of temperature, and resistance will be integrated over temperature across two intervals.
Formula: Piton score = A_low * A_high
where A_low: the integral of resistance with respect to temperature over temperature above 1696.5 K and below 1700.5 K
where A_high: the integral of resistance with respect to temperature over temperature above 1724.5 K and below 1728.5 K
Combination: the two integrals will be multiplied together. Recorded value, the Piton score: 491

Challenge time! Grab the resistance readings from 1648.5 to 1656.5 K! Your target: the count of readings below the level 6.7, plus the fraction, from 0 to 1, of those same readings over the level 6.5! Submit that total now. 8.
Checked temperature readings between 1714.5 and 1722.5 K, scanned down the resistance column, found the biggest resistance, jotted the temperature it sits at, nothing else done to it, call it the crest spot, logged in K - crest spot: 1715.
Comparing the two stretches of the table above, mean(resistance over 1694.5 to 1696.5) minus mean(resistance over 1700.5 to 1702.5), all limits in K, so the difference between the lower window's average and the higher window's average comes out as -3.9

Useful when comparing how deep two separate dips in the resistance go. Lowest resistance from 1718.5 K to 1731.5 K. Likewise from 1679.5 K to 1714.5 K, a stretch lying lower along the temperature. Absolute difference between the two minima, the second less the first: 4.6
